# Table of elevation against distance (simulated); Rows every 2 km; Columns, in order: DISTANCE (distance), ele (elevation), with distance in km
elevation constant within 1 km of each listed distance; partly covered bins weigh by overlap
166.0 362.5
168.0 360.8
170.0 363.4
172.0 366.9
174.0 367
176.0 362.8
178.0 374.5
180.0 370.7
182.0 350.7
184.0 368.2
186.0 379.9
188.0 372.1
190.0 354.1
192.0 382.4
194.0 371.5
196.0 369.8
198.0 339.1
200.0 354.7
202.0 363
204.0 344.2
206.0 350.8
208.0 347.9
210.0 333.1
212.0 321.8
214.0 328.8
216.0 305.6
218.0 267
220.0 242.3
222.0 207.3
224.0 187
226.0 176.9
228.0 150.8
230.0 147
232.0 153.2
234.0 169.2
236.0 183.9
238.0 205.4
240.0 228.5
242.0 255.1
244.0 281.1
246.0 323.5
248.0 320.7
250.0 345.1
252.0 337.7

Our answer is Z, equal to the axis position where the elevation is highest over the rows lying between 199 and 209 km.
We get 202.0 km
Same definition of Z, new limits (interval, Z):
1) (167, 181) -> 178.0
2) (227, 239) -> 238.0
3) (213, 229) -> 214.0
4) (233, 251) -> 250.0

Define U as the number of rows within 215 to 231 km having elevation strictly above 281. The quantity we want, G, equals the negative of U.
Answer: -1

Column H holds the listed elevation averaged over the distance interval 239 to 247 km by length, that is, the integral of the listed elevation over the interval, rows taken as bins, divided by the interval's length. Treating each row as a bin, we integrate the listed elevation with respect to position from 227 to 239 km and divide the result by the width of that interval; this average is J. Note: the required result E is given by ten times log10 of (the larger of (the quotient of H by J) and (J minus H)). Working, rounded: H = 272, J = 168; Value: 2.1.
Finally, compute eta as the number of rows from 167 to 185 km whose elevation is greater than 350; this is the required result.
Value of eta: 9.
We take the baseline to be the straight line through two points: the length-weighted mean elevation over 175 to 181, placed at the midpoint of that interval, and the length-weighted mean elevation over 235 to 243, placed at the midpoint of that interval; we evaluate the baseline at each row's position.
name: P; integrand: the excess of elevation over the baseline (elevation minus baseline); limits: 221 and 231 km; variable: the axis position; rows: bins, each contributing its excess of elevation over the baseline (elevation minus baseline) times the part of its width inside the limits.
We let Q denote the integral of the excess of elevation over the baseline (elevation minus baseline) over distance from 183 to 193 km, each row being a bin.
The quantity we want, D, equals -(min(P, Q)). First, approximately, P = -766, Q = 268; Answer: 766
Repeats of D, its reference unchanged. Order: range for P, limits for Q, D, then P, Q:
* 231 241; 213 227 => 376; -376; -284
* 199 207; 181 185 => -10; 366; 10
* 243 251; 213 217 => -158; 954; 158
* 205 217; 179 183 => 5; 525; -5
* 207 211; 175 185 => -10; 192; 10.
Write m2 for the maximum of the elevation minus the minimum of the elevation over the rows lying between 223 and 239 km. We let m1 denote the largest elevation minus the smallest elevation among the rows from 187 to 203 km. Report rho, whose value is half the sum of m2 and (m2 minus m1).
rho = 37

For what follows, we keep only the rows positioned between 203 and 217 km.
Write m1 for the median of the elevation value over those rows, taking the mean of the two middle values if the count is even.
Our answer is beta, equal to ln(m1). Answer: 5.81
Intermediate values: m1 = 333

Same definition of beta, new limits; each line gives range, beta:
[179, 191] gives 5.91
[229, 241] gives 5.17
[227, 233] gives 5.02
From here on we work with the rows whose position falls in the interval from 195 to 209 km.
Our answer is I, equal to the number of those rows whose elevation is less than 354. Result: 4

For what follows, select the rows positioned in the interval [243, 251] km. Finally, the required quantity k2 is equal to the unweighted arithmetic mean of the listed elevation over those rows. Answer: 318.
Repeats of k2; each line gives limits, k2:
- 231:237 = 169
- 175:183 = 365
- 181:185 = 359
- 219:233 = 181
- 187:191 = 363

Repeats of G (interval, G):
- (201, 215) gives -7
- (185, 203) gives -9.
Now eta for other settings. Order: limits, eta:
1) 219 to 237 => 0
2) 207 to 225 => 0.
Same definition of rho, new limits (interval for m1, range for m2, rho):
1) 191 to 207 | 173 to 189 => 8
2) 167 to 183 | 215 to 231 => 147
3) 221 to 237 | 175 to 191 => -1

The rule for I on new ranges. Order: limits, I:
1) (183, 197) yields 0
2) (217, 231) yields 7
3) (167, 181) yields 0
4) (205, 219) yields 7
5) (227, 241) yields 7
